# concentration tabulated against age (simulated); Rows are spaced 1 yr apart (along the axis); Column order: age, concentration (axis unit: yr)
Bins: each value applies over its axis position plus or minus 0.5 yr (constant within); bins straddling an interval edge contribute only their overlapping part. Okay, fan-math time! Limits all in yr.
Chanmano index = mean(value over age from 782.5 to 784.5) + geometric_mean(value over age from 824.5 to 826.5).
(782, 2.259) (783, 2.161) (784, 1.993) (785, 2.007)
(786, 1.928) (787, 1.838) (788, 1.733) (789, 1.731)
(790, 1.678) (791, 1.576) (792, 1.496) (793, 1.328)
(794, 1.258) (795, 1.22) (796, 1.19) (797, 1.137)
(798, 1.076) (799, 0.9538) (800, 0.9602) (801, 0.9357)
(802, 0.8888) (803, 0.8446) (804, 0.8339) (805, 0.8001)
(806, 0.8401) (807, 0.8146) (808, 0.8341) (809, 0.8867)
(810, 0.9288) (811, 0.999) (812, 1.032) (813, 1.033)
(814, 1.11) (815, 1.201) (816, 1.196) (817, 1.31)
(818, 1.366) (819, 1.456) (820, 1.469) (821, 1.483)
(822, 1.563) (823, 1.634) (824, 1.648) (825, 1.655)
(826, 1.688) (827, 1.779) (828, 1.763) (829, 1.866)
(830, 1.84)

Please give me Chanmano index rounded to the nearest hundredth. 3.75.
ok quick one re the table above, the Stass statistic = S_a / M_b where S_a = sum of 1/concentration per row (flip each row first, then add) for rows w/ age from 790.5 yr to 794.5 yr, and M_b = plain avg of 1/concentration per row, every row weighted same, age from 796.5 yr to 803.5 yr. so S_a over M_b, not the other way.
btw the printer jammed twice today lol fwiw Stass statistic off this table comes 2.7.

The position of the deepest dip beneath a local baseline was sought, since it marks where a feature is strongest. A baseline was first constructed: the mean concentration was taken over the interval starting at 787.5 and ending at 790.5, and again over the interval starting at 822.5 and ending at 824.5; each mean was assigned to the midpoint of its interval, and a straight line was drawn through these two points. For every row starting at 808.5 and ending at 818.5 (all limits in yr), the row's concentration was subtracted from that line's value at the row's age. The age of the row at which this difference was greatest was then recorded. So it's 809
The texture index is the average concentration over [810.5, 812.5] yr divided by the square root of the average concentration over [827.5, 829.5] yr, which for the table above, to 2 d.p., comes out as 0.75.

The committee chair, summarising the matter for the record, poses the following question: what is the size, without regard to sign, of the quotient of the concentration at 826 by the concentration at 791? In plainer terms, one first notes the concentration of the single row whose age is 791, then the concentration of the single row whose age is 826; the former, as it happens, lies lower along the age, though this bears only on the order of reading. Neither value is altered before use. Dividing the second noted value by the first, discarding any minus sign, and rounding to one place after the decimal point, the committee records 1.1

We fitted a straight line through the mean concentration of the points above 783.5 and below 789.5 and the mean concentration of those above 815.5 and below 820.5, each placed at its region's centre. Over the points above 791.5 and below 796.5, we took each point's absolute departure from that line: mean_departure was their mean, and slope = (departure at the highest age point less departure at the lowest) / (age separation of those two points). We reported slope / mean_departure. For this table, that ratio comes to 0.13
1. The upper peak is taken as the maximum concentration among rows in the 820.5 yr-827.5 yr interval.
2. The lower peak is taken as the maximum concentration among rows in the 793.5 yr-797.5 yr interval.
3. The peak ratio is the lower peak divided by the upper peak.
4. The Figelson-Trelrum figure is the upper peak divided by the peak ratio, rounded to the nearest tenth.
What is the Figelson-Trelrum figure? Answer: 2.5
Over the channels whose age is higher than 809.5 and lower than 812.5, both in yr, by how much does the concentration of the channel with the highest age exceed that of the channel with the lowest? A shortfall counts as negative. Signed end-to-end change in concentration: 0.1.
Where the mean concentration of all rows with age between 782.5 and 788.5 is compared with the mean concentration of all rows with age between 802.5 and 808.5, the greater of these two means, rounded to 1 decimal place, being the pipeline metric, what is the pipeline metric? 1.9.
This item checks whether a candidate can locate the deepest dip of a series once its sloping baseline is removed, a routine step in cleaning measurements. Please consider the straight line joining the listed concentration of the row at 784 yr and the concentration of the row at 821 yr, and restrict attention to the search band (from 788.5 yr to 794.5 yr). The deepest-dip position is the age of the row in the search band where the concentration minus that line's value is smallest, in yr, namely 794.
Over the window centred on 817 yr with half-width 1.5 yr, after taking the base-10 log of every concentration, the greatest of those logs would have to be 0.14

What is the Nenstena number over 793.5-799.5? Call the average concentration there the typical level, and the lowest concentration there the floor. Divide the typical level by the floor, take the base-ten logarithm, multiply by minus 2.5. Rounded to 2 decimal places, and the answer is -0.19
